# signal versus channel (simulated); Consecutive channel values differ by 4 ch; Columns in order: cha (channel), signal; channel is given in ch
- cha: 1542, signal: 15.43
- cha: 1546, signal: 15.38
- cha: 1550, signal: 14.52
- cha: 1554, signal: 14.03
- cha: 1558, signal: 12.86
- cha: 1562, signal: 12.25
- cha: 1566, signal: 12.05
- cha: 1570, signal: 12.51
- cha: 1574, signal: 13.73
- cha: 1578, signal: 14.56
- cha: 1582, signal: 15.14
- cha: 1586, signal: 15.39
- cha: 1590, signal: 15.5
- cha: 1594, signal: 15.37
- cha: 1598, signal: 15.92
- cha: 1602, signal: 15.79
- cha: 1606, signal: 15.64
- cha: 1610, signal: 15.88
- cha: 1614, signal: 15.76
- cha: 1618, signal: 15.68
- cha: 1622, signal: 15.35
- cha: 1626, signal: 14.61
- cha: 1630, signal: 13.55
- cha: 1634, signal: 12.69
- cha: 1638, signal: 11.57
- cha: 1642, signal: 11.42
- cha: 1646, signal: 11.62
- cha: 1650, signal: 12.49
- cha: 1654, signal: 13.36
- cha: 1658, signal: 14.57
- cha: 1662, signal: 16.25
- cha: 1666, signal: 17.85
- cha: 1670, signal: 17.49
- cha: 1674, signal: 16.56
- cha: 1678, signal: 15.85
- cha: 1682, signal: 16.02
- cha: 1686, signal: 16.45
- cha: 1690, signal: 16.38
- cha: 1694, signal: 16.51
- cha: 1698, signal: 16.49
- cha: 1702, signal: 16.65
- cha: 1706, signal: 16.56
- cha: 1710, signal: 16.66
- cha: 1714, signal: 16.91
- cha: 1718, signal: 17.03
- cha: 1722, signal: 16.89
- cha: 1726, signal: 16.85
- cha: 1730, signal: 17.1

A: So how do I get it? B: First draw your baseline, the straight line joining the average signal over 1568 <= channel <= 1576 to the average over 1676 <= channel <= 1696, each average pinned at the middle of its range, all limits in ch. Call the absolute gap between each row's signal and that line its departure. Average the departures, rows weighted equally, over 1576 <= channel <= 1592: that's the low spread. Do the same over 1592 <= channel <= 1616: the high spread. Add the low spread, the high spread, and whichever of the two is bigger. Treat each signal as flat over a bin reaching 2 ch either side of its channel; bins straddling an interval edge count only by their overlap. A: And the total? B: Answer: 5.2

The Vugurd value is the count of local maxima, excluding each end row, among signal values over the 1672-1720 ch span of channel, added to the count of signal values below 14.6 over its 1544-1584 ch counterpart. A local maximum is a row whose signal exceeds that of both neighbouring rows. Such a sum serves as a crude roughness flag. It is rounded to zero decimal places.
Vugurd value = 11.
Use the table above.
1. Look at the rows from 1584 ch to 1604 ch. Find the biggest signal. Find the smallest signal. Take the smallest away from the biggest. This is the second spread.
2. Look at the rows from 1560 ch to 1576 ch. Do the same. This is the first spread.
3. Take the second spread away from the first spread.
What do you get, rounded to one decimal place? 1.1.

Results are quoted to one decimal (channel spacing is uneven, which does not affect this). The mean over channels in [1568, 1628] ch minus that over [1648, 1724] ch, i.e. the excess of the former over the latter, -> -1.0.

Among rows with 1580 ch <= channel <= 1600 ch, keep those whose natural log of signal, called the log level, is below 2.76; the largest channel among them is 1594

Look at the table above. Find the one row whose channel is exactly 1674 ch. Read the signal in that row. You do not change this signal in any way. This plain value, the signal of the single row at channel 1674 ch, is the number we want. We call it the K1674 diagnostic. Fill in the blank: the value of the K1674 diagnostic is 16.56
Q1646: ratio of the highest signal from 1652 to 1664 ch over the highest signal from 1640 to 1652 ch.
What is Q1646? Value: 1.30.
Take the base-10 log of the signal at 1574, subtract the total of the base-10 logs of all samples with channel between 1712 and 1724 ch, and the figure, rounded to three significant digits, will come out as -2.55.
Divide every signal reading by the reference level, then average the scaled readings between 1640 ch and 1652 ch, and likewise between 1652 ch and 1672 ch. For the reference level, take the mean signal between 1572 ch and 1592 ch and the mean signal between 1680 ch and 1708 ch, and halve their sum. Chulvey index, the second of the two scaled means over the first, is 1.3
